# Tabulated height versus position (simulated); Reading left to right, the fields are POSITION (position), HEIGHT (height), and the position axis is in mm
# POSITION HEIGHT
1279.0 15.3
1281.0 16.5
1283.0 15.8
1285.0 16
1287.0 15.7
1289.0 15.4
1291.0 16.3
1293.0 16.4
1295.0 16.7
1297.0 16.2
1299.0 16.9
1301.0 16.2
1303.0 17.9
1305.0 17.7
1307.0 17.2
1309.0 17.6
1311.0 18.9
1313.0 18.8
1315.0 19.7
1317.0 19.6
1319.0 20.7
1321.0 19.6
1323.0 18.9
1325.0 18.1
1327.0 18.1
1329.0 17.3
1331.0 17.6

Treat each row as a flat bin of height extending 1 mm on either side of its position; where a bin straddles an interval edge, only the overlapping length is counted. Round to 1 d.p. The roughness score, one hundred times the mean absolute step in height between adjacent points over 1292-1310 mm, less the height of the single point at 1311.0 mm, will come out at 43.6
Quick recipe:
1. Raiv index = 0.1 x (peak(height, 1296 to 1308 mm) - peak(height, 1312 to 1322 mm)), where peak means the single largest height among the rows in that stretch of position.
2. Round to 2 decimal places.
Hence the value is -0.28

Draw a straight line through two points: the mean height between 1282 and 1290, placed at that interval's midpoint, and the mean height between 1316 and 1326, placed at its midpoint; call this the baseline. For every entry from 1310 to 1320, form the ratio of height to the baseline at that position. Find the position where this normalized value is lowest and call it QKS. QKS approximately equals 1313.0 mm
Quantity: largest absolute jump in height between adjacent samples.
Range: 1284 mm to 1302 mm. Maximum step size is 0.9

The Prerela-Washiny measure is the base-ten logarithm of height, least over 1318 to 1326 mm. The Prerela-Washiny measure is 1.26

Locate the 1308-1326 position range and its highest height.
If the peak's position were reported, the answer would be 1319.0 mm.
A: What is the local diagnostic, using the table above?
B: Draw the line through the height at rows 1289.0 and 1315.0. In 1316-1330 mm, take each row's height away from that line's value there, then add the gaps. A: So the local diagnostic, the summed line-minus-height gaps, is 15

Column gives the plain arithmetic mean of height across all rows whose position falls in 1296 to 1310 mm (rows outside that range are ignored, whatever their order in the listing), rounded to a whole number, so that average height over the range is 17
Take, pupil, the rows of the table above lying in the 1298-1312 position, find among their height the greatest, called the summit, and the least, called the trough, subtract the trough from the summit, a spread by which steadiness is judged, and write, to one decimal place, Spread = 2.7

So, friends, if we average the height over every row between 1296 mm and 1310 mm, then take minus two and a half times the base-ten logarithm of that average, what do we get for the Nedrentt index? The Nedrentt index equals -3.08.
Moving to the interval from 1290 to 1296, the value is -3.04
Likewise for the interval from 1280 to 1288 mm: -3.01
